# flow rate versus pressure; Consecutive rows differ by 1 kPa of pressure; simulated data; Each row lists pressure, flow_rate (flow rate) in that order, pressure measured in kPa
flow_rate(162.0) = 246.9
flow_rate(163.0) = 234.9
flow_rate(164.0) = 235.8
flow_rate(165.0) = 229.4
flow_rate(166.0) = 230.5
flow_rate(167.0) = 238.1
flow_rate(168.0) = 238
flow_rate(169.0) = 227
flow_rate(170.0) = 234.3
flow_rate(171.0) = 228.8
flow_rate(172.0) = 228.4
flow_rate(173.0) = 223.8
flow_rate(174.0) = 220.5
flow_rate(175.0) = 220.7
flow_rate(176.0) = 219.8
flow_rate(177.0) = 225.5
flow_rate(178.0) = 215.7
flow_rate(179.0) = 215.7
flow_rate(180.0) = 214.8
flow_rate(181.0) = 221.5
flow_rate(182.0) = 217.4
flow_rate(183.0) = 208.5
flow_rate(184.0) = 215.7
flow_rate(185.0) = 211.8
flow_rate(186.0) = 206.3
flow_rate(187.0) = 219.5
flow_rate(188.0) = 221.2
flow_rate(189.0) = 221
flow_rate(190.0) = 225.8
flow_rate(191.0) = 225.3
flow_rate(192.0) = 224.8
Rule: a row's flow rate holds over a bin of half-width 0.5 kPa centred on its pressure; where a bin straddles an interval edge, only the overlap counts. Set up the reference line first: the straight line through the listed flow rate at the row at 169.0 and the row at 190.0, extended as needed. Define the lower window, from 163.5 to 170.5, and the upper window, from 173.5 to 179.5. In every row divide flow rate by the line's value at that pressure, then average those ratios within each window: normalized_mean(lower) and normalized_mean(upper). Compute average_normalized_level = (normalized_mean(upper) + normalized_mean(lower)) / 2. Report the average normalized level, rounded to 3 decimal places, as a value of 0.998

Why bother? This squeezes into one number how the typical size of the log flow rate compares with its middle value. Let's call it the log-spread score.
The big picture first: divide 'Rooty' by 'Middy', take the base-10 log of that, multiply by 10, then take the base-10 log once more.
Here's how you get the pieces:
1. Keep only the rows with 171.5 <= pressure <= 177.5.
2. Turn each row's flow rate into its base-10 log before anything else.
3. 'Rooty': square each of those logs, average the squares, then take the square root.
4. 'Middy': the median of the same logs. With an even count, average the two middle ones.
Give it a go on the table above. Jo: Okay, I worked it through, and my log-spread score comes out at -2.51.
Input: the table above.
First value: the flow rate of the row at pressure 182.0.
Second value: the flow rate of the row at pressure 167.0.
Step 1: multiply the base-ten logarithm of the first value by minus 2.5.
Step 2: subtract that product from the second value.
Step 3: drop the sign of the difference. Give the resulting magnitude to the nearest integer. 244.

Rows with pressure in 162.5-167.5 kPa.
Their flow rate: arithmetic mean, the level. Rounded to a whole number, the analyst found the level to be 234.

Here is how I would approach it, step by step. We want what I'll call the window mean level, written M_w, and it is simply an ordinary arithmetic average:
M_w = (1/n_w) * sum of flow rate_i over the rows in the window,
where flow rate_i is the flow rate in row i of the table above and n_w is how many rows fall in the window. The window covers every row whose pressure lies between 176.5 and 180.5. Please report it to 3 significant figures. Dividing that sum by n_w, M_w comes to 218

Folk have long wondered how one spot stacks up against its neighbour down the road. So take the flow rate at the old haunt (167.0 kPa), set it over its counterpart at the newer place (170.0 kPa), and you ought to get 1.02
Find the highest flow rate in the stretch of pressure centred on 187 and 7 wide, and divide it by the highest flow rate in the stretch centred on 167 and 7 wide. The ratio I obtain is 0.948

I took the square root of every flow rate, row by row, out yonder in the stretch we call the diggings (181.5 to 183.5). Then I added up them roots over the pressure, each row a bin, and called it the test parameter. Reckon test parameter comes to 29.2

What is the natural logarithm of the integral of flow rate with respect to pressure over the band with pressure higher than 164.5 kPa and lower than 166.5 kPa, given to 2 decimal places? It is 6.13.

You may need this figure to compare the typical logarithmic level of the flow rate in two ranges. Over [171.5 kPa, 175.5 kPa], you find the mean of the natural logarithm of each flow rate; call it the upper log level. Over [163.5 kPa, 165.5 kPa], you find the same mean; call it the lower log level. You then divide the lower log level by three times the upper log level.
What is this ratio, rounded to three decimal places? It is 0.336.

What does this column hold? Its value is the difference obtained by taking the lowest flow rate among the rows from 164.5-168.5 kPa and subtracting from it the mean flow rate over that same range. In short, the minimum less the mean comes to -4.6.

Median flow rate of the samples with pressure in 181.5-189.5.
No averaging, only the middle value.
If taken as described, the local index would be 217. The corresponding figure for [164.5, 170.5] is 232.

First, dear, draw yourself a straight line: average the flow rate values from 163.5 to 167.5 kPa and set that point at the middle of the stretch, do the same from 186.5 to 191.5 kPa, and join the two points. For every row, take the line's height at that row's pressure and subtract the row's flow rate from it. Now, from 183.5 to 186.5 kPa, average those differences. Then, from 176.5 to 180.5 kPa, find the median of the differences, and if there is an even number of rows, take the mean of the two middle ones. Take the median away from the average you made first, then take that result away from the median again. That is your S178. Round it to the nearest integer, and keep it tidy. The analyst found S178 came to 10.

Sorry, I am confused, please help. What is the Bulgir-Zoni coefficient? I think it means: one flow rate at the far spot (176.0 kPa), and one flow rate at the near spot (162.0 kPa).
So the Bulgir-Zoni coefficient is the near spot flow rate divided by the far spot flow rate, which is 1.12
